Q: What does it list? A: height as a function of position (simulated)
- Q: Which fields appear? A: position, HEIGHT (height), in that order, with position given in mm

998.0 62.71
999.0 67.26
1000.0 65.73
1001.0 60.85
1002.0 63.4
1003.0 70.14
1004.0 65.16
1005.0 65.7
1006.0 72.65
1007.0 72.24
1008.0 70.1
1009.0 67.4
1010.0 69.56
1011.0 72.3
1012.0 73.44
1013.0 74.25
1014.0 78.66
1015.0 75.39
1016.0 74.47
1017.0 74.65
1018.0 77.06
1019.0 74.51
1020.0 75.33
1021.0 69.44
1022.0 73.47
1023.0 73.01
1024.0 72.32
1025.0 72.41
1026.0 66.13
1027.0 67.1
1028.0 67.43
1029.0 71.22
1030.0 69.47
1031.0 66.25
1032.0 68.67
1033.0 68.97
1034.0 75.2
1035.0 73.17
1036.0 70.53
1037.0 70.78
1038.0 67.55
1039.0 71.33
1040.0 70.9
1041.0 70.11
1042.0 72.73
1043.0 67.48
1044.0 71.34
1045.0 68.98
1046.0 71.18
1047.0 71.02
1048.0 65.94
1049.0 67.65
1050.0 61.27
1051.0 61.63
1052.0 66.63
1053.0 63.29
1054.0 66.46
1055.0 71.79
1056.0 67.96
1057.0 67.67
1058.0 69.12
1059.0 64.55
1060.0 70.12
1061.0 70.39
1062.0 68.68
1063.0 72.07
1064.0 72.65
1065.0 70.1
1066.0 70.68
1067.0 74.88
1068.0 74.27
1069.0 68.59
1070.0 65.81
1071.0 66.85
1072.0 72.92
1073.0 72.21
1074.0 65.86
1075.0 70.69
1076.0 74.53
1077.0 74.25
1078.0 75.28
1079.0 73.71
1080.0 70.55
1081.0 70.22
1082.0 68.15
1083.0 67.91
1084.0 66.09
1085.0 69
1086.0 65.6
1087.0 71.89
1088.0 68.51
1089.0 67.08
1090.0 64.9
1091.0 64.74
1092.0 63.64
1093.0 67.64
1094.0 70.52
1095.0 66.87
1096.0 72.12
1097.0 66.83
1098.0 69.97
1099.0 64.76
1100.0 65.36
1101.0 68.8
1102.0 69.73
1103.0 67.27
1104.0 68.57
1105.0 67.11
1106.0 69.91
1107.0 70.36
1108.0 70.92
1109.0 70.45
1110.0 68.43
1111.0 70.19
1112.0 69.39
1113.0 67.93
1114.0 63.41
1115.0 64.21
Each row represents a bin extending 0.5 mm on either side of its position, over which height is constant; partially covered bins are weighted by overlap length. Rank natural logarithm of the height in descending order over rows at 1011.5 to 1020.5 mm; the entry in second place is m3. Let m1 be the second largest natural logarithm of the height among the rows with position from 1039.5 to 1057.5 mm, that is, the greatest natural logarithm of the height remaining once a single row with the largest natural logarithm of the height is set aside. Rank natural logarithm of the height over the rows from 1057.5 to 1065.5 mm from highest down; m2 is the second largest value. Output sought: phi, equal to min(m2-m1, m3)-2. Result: -2.00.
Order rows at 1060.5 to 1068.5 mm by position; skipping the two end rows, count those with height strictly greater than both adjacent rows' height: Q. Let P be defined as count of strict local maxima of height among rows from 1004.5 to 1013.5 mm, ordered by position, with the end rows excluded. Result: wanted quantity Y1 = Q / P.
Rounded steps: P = 1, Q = 2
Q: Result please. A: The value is 2.0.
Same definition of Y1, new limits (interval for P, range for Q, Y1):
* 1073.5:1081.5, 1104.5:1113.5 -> 1.0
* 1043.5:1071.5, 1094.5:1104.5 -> 0.4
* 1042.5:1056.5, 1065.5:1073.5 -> 0.4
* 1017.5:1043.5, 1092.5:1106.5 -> 0.6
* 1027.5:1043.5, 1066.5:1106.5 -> 2.0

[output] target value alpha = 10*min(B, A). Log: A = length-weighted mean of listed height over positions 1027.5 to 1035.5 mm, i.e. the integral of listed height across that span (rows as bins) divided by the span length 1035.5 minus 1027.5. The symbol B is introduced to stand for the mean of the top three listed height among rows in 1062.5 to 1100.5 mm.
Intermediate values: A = 70.0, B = 74.90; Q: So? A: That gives 700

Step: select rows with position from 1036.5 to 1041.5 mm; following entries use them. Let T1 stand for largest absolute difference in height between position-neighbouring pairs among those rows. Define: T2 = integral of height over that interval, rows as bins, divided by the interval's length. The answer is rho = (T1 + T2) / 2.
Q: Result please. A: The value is 37.0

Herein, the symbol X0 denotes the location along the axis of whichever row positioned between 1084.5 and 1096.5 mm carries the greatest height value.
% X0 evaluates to 1096.0 mm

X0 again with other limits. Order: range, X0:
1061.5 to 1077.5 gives 1067.0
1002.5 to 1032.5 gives 1014.0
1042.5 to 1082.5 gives 1078.0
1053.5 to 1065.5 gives 1064.0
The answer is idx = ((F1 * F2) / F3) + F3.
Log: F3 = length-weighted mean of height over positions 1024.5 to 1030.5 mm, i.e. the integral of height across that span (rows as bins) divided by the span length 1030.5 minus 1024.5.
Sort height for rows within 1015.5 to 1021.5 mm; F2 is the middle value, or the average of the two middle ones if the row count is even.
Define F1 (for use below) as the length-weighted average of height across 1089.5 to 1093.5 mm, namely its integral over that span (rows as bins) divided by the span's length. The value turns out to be 139.5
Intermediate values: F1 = 65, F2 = 75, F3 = 69.0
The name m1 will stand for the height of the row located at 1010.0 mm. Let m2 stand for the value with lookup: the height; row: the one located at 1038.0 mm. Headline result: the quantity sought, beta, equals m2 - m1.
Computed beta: -2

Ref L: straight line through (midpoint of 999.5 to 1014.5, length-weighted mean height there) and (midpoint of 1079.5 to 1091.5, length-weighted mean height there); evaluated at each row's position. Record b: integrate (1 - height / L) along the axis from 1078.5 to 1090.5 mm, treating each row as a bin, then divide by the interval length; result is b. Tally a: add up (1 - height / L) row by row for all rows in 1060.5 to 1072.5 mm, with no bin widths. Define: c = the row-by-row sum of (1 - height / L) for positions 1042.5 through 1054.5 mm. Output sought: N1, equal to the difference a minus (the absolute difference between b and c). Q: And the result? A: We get -0.73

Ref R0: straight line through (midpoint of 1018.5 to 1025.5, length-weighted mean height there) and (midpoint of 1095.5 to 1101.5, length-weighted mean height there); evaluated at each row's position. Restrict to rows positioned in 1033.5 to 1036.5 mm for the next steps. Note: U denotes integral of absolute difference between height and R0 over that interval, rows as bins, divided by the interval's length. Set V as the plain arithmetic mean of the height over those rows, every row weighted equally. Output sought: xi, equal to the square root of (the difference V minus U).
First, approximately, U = 1.9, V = 73.0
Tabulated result 8.4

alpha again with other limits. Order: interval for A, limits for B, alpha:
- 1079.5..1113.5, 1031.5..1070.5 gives 683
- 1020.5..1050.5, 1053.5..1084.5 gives 698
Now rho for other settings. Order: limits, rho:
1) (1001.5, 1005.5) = 36.4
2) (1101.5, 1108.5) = 36.0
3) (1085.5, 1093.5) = 36.5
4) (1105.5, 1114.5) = 36.8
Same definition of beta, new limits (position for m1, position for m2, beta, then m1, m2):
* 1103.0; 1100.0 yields -2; 67.27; 65.36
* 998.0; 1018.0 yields 14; 62.71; 77.06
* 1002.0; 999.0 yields 4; 63.4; 67.26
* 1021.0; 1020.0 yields 6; 69.44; 75.33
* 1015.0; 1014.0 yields 3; 75.39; 78.66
